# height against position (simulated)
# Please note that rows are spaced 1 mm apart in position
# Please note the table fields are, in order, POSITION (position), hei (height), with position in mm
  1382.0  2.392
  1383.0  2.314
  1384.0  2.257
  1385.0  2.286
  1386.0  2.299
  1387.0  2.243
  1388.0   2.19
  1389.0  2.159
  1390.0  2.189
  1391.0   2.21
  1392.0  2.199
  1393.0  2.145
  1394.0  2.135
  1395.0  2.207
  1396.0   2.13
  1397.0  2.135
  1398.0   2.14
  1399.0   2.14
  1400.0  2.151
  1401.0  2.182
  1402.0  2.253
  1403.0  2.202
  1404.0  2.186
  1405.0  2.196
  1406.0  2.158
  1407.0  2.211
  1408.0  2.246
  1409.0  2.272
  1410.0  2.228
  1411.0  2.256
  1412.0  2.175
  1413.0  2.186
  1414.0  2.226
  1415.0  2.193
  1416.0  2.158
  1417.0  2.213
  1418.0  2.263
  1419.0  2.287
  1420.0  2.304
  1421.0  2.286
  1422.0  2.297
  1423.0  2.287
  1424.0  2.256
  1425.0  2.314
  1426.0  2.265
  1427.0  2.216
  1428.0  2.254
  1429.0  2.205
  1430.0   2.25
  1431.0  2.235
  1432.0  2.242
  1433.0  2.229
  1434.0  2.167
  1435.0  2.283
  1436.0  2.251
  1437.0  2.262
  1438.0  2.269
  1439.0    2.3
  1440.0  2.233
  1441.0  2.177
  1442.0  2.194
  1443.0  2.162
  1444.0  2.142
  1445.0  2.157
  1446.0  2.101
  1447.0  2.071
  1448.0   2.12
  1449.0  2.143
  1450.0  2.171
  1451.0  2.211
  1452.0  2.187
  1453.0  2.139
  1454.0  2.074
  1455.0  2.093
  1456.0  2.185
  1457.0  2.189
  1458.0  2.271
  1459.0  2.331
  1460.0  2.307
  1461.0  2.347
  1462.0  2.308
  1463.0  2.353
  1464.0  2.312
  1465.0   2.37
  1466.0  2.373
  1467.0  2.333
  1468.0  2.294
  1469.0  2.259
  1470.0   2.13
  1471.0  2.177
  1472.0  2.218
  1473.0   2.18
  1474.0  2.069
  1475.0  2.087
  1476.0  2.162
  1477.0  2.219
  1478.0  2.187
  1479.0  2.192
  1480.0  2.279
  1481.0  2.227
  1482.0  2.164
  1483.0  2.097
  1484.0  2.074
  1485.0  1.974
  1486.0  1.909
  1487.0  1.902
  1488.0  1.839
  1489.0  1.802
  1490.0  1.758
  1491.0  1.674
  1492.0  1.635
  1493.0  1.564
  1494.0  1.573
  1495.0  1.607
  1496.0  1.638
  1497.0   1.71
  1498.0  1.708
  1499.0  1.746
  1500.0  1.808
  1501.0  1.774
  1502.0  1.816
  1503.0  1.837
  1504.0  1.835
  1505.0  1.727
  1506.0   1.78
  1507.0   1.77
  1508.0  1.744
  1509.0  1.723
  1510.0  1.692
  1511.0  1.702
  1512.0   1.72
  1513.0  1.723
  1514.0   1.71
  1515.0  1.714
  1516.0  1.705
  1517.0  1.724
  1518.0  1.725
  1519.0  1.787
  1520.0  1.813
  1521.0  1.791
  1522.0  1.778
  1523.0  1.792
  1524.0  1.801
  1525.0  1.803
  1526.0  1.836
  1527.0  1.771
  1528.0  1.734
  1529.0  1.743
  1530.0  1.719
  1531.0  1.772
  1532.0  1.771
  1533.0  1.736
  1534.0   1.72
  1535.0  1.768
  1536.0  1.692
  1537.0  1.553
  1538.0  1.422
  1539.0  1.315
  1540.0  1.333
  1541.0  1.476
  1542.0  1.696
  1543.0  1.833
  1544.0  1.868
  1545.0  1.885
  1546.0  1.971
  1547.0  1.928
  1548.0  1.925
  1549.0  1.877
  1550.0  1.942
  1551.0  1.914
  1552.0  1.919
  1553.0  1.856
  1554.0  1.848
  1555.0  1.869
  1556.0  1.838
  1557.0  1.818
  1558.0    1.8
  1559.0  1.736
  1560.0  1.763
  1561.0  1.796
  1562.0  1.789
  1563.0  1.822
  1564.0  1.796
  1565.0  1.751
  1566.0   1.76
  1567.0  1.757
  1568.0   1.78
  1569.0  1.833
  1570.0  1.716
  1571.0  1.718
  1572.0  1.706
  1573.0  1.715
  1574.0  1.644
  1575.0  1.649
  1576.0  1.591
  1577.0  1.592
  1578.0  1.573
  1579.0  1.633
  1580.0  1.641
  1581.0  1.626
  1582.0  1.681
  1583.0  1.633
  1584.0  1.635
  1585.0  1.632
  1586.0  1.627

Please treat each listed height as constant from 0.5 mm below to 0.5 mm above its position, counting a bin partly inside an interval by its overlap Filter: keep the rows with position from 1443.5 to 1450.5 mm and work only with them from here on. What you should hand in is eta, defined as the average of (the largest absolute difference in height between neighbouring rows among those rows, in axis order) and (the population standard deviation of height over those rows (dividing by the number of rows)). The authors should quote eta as 0.044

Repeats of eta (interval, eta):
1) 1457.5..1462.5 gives 0.043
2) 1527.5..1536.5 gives 0.051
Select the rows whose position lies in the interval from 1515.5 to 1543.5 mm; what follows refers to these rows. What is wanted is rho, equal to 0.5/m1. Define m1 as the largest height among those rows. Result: 0.272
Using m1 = 1.836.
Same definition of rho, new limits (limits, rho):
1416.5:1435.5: 0.216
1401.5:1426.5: 0.216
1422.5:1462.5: 0.213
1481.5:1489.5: 0.231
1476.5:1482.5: 0.219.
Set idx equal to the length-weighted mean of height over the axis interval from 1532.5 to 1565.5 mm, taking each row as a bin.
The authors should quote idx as 1.77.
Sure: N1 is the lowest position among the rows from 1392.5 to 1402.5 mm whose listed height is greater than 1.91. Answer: 1393.0 mm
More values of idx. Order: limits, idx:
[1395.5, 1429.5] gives 2.22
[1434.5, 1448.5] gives 2.19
